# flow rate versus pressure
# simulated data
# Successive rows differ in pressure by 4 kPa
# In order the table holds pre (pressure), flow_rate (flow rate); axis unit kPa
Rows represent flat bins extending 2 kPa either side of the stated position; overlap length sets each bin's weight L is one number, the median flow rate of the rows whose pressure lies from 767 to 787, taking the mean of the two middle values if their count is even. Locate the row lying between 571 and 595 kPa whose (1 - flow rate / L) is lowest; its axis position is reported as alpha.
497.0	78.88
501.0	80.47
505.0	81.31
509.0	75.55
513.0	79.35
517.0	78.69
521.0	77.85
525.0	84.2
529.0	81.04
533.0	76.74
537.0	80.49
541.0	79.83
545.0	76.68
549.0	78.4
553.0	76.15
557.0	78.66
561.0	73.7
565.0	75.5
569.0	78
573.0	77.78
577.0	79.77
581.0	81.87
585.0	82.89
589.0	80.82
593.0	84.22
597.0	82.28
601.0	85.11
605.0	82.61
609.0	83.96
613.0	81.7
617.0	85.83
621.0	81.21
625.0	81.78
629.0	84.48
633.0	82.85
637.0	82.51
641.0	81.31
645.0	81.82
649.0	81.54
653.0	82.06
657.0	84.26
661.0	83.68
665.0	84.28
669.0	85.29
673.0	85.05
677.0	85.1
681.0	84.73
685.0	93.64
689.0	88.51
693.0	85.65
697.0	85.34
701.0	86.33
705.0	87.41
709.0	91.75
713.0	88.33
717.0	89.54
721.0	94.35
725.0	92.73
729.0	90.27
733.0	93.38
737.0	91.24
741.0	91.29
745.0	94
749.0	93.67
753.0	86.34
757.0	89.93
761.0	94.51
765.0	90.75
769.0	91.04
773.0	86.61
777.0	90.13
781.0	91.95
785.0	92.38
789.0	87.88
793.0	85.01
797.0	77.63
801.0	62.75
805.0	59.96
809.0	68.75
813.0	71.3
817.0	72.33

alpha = 593.0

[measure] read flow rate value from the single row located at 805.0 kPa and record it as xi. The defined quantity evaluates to 59.96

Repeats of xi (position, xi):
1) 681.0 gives 84.73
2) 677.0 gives 85.1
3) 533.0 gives 76.74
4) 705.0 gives 87.41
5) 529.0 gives 81.04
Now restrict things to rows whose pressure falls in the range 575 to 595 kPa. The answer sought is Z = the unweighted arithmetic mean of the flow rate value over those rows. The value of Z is 82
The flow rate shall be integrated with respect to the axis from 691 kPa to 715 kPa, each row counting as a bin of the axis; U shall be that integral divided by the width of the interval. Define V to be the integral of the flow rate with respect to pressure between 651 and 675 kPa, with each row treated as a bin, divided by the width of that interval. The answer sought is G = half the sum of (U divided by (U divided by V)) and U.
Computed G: 85.8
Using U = 87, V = 84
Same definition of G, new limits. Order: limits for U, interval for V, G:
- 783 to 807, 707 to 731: 84.4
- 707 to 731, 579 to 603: 87.0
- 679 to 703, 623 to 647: 84.9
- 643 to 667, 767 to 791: 86.5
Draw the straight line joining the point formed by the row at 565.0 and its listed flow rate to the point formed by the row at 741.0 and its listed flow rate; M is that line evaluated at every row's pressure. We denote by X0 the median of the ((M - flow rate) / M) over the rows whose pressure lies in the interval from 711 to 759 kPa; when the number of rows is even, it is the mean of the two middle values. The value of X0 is -0.004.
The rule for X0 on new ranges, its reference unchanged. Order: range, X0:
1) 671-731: 0.002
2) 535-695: -0.022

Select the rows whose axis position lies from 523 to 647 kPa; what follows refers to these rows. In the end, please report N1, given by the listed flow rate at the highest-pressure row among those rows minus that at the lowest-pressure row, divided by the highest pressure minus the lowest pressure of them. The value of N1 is -0.02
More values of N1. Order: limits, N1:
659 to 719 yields 0.10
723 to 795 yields -0.11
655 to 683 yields 0.02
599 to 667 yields -0.01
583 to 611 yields 0.04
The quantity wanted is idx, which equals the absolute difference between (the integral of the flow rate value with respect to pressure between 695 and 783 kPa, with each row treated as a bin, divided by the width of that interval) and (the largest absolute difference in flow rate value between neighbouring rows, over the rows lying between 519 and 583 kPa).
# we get 84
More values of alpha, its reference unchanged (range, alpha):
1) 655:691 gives 685.0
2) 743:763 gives 761.0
